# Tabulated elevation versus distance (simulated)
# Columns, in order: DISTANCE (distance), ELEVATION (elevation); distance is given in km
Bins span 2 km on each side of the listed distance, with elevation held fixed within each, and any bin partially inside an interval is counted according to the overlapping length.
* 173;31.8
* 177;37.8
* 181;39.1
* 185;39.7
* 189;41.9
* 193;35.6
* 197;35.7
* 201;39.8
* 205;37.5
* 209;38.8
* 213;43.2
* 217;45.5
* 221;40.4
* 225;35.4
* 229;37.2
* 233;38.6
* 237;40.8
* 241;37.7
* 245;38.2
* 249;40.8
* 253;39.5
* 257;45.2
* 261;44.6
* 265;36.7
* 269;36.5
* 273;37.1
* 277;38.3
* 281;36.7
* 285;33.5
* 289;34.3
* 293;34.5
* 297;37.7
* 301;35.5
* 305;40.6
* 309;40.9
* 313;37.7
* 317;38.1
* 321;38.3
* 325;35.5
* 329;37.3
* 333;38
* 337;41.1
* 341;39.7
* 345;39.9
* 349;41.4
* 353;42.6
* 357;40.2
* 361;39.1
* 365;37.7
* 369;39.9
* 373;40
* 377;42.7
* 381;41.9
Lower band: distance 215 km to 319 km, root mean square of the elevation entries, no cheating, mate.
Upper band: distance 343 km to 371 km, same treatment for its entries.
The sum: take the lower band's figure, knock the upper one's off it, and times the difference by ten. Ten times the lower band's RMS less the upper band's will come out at -15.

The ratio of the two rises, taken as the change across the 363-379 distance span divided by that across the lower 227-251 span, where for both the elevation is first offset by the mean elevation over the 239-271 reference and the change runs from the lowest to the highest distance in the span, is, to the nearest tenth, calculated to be 1.4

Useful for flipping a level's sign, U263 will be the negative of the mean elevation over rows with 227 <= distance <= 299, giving -38.2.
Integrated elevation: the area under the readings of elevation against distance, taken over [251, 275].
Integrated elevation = 958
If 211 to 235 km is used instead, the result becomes 961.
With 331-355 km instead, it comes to 971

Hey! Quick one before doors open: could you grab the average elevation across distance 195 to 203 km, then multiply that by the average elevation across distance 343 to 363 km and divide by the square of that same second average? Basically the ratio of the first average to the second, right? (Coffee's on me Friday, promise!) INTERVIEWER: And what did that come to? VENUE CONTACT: 0.93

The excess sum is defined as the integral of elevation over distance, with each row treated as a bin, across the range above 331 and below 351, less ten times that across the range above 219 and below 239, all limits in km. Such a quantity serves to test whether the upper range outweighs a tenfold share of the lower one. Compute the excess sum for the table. -6896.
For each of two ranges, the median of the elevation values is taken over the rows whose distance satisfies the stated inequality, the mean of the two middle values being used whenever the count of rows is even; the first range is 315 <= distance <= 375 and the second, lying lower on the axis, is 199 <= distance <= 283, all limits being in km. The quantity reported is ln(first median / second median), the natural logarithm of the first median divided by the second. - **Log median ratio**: 0.03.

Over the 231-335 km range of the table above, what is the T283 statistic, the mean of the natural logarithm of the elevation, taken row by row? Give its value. 3.64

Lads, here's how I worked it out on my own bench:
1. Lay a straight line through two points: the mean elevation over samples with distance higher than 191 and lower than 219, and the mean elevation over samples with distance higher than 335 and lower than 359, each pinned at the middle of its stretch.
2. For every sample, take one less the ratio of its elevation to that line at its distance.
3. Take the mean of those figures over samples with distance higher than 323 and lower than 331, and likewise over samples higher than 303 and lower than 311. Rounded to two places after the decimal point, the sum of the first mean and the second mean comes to 0.10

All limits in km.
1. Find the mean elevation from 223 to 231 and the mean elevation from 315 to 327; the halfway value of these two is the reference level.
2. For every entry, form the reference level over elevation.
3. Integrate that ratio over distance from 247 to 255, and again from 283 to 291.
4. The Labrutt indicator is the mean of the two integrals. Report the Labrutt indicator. 8.01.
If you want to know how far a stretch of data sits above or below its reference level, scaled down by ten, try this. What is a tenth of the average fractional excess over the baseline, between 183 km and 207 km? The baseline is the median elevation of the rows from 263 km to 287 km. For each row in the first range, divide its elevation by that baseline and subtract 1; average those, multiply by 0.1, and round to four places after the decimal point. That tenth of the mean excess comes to 0.0045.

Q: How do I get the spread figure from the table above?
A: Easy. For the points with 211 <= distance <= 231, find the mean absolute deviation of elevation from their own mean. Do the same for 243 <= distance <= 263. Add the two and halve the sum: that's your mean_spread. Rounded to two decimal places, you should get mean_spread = 2.91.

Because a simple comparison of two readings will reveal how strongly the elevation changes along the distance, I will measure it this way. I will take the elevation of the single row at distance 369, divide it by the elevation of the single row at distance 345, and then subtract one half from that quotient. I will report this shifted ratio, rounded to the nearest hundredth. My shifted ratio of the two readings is 0.50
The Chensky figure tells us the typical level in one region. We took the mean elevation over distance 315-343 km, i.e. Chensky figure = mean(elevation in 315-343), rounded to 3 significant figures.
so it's 38.3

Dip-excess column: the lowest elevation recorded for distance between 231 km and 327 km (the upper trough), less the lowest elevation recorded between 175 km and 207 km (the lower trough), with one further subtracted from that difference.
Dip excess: -3.1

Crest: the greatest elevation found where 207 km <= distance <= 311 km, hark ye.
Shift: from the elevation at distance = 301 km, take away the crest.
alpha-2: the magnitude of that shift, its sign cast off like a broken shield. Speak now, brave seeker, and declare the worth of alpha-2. 10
